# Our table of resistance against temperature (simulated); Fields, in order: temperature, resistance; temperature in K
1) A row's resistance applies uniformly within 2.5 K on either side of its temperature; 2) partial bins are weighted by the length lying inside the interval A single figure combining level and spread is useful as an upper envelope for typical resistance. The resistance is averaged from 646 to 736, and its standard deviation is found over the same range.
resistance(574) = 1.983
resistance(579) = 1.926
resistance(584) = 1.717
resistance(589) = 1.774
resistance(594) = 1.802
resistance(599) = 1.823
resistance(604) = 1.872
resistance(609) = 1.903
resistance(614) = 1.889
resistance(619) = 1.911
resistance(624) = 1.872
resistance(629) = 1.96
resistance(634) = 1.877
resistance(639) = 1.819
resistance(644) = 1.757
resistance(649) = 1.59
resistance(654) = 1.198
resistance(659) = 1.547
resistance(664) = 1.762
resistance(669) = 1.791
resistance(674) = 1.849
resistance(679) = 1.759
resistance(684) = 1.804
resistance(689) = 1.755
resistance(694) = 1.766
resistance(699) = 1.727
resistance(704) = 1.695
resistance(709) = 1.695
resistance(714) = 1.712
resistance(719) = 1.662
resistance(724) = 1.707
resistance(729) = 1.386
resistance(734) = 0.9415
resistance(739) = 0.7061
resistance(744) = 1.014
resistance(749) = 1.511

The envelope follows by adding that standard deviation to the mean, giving 1.86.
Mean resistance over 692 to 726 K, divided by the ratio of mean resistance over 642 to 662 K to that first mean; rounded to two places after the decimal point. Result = 1.92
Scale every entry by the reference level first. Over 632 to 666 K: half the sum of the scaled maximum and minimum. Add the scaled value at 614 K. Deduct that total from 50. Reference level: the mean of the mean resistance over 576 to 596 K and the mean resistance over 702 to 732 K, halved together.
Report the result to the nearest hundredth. 48.01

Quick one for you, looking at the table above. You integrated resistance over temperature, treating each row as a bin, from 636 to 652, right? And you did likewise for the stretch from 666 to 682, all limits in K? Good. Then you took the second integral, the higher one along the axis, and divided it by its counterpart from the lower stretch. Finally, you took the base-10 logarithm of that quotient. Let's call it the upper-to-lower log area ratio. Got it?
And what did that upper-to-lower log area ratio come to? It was 0.02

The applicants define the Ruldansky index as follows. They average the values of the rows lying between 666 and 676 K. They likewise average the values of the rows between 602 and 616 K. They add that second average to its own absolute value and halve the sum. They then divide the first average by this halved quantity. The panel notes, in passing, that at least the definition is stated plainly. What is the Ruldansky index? 0.96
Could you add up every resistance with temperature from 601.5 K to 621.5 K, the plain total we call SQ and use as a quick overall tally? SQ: 7.6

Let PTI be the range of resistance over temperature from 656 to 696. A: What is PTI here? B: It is 0.3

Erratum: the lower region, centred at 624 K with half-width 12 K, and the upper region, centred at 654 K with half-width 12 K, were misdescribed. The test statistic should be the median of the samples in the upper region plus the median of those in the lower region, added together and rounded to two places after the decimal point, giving 3.48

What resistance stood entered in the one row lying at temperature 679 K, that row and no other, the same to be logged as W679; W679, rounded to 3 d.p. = 1.759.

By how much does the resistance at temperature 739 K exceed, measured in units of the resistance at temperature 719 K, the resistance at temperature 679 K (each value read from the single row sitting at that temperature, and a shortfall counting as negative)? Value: -0.63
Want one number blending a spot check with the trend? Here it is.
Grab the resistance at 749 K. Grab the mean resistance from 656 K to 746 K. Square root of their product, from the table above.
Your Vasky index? 1.54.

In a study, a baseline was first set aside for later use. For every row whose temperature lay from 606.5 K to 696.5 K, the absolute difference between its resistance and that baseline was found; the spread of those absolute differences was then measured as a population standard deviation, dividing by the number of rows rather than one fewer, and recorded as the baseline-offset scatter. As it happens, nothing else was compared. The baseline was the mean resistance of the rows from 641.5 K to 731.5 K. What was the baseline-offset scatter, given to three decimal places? 0.097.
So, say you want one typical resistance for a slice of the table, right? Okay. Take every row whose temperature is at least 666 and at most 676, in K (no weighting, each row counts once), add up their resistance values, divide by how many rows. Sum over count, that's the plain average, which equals 1.82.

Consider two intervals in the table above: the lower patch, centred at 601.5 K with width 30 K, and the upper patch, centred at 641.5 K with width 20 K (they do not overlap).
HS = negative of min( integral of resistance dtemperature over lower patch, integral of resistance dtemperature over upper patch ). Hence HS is -35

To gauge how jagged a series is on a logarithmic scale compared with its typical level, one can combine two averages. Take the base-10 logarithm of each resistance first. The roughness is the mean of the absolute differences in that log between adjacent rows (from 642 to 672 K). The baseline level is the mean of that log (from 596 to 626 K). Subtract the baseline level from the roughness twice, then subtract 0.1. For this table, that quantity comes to -0.579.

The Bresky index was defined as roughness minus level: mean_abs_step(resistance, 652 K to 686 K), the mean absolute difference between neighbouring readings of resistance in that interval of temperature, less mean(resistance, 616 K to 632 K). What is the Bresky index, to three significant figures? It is -1.78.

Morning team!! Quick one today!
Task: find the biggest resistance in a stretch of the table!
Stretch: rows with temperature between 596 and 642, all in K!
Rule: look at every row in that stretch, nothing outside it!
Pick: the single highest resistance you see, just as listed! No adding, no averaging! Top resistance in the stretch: 1.96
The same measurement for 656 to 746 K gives 1.849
